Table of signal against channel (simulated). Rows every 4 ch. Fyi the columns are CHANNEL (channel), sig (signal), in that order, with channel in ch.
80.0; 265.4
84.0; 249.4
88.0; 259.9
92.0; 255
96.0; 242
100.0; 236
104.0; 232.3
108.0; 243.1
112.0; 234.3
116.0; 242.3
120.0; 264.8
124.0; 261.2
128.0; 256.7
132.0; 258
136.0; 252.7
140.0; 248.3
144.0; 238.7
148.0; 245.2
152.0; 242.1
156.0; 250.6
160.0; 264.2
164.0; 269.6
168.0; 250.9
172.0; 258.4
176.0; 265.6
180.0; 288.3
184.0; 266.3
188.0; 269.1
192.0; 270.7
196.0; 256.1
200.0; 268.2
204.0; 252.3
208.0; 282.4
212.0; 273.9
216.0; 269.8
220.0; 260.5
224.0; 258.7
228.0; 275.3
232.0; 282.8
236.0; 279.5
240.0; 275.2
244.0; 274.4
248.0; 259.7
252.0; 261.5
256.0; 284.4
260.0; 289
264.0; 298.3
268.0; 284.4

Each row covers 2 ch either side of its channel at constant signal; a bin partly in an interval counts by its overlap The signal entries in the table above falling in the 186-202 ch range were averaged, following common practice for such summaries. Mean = 266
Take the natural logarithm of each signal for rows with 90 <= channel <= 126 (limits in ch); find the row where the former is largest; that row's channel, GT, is 120.0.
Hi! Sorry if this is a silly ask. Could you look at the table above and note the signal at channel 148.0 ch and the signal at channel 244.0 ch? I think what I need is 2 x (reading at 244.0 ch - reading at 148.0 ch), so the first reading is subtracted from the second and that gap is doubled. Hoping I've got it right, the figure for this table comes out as 58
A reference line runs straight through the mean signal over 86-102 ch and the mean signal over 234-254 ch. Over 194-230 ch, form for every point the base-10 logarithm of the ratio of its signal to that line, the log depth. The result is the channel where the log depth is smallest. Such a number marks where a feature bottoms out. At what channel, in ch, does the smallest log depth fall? 204.0 ch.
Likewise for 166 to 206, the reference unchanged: 204.0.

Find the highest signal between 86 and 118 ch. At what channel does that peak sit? 88.0 ch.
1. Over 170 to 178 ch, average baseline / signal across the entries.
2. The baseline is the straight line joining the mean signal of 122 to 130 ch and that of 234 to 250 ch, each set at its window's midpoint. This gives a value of 1.01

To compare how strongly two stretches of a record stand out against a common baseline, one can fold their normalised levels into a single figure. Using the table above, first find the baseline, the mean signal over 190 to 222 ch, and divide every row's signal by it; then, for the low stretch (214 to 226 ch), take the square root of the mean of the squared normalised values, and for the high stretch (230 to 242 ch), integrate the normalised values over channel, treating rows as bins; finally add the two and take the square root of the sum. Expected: 3.68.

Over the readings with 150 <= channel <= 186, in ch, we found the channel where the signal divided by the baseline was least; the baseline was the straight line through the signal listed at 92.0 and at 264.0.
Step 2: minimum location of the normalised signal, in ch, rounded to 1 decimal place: 152.0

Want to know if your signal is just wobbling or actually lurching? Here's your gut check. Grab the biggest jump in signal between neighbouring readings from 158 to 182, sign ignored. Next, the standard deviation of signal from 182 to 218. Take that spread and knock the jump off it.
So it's -14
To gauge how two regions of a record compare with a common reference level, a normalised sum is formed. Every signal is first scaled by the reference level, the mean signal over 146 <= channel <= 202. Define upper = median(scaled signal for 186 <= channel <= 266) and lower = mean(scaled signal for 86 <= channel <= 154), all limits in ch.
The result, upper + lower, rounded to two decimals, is 1.99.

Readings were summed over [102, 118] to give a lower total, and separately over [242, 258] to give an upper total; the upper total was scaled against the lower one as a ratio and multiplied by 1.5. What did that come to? 1.70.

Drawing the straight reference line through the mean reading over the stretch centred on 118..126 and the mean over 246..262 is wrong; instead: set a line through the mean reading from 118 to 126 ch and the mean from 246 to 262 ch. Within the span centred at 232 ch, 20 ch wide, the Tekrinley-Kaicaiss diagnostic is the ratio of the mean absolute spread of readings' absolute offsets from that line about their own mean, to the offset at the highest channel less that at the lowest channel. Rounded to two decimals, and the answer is -0.35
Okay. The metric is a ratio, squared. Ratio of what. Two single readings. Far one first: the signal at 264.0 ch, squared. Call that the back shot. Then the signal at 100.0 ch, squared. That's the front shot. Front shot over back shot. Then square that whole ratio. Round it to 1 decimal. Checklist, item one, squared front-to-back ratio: 0.4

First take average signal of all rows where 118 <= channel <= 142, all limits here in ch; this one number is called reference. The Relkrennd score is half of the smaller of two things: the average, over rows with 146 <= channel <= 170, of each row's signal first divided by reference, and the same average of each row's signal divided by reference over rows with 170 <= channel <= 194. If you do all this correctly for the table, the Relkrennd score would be 0.494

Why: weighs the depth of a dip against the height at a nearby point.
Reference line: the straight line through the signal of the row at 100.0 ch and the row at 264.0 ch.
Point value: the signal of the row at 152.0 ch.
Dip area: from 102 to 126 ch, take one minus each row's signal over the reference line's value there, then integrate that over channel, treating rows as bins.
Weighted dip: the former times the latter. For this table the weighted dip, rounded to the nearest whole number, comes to -119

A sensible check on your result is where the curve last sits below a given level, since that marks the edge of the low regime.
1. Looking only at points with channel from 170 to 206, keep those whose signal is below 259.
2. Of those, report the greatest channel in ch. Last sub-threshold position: 204.0 ch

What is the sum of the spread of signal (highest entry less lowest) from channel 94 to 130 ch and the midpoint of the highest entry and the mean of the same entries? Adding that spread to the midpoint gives 288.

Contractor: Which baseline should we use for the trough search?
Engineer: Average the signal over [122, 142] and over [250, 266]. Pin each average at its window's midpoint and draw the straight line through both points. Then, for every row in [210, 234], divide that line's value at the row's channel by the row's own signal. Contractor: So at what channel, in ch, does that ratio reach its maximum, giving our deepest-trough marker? 224.0 ch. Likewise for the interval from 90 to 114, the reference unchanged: 104.0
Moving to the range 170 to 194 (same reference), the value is 172.0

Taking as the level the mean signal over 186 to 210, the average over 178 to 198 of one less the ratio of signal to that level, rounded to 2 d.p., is -0.01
